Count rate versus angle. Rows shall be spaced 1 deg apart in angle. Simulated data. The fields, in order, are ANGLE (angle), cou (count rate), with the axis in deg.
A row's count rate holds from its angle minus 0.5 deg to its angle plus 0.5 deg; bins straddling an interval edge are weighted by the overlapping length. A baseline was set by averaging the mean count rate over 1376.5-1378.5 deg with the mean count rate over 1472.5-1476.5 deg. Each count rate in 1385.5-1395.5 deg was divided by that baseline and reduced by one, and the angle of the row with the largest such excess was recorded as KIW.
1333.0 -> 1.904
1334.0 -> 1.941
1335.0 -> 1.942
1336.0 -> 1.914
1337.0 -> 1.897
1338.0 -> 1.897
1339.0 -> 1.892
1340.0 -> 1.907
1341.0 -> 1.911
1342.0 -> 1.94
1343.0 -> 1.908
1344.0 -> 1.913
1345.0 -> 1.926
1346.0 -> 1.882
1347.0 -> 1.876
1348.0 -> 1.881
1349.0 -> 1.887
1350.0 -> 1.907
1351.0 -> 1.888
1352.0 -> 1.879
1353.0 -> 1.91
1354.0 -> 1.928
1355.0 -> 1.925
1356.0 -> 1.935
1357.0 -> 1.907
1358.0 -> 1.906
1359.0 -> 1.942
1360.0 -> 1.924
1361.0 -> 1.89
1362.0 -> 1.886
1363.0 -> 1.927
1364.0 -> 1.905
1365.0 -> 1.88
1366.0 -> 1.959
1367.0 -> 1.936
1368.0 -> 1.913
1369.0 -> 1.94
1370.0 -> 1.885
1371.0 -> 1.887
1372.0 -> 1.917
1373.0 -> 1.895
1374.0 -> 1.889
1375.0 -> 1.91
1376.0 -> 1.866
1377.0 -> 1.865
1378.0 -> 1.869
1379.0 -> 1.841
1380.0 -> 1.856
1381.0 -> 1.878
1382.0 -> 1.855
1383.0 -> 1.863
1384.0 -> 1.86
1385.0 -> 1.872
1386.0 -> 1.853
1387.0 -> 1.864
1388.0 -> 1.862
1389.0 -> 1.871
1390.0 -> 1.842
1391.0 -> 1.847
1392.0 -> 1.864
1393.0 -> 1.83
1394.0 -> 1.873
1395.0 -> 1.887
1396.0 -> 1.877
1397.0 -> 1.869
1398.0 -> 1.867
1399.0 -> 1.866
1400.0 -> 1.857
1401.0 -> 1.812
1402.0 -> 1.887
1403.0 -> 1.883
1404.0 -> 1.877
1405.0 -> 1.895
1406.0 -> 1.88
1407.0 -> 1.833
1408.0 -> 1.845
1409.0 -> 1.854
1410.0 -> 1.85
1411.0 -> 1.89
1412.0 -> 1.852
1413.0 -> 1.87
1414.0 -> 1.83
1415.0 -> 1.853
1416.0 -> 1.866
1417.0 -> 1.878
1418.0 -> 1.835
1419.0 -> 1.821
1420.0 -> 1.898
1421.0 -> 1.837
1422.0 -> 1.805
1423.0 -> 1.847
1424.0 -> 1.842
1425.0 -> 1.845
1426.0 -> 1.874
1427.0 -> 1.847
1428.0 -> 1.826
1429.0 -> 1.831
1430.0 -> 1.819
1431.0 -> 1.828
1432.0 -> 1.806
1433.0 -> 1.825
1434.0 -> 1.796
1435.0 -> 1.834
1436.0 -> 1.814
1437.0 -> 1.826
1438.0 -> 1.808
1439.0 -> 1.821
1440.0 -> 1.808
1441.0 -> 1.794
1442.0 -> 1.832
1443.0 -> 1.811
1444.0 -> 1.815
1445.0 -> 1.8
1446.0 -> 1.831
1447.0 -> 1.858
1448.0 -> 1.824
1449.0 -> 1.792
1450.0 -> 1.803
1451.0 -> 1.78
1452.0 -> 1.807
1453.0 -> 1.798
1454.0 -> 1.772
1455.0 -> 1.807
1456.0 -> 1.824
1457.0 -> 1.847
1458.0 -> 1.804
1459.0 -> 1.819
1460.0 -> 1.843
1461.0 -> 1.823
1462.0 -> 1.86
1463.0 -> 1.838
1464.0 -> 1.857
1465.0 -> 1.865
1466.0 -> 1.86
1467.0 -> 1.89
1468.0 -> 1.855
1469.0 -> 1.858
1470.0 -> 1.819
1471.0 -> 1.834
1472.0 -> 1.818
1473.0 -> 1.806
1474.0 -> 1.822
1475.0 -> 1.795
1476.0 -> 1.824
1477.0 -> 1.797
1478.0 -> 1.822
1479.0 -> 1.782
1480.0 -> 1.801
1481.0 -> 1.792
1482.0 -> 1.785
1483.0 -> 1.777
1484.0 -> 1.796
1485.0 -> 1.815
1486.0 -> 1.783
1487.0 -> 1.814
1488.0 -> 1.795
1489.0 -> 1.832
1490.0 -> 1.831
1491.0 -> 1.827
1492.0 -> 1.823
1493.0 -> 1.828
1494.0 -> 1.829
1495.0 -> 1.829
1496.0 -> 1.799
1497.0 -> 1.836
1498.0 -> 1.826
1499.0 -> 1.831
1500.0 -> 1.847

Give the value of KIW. 1395.0 deg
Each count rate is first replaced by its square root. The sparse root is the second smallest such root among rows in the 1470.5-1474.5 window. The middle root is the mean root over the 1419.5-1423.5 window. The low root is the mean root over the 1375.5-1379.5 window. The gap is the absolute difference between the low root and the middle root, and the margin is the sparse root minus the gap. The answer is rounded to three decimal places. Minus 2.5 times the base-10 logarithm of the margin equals -0.320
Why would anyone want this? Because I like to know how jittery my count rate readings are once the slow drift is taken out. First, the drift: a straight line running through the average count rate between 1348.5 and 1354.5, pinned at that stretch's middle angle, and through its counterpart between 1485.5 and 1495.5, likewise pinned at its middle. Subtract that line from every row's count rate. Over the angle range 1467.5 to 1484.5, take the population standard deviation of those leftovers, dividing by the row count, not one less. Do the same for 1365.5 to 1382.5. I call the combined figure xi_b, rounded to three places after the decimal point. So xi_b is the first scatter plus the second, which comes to 0.051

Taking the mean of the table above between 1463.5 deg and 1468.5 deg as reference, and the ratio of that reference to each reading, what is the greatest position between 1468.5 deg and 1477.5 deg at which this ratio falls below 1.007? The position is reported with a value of 1469.0 deg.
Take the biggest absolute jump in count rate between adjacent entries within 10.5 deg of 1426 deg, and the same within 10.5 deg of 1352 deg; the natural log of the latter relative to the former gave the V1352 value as -0.6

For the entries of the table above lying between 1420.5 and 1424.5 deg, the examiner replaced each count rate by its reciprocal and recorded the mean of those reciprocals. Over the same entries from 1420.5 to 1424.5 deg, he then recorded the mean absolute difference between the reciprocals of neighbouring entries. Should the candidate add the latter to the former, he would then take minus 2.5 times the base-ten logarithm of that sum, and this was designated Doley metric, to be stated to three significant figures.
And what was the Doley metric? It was 0.642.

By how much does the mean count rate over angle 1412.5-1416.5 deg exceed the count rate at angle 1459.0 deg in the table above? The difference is 0.036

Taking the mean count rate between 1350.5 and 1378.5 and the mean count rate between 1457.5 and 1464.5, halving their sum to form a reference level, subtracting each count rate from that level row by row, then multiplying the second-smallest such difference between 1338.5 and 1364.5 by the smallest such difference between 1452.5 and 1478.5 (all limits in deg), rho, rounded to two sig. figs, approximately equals 0.0014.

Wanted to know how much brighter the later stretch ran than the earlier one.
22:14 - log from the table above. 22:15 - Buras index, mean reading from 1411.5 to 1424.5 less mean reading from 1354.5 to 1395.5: -0.038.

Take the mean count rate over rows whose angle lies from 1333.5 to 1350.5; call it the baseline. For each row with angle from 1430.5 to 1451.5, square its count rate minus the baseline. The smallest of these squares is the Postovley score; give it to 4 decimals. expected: 0.0024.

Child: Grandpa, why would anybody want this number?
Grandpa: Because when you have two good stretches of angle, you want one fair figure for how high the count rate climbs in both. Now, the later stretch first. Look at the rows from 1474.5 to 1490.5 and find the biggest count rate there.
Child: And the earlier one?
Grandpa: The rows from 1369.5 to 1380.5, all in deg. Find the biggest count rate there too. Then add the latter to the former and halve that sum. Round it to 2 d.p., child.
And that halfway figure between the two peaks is 1.87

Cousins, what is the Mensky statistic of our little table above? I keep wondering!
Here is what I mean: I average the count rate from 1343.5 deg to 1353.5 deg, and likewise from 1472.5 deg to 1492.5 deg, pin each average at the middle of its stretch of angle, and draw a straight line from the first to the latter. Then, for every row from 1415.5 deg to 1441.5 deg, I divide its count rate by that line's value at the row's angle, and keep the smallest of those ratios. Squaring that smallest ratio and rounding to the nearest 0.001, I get 0.955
